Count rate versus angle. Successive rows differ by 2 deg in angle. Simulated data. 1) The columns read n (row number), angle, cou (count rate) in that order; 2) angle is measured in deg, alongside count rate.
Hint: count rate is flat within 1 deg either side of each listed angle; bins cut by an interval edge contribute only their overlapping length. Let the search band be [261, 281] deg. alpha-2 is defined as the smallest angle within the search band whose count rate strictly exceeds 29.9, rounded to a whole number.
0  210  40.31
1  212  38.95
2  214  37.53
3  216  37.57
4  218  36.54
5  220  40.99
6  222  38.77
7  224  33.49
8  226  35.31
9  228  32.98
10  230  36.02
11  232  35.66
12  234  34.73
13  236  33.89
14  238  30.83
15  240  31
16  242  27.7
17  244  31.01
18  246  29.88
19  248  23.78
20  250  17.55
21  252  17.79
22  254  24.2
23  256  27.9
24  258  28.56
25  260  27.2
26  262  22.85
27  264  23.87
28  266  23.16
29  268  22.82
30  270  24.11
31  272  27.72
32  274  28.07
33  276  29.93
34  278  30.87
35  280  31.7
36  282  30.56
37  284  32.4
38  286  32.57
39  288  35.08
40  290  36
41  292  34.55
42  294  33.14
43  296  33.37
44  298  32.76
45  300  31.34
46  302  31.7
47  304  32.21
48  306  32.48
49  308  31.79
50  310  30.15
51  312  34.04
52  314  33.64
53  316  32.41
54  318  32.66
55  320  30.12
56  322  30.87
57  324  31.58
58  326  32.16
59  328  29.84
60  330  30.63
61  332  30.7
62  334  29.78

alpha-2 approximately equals 276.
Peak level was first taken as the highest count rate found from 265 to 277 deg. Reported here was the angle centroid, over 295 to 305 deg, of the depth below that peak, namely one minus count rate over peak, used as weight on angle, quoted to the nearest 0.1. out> 299.4 deg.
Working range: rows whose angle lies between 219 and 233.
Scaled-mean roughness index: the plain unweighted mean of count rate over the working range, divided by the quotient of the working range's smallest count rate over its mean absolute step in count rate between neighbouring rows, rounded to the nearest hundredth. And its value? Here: 2.75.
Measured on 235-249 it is 3.56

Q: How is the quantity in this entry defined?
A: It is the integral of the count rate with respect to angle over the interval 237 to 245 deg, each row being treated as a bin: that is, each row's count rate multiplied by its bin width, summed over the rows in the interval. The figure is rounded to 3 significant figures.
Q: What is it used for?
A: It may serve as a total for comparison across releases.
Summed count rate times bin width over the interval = 241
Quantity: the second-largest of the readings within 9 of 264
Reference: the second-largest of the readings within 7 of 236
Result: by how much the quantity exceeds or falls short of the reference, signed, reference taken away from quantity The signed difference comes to -8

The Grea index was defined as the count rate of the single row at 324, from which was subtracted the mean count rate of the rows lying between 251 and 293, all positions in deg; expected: 3.39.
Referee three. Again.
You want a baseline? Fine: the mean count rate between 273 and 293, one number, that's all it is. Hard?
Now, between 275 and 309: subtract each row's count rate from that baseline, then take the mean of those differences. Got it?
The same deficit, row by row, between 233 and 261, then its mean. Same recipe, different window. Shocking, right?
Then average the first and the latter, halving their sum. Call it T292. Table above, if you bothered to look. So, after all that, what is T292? 2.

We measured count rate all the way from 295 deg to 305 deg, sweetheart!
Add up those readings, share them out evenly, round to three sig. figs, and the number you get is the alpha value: 32.3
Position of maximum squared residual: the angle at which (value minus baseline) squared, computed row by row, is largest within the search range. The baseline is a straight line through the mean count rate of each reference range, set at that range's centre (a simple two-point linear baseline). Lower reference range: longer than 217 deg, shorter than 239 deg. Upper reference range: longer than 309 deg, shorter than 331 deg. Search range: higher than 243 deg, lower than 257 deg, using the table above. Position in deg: 250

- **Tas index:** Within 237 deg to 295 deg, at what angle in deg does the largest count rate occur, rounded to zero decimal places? 290 deg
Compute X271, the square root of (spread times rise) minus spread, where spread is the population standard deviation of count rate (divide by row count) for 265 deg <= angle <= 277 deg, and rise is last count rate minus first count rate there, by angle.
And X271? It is 1.6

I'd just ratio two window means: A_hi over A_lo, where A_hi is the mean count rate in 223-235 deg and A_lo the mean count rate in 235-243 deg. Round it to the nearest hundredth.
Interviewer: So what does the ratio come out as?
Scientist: 1.12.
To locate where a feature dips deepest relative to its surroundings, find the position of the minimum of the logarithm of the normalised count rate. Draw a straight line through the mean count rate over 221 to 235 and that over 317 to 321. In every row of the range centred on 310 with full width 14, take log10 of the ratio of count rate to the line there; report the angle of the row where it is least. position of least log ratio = 310 deg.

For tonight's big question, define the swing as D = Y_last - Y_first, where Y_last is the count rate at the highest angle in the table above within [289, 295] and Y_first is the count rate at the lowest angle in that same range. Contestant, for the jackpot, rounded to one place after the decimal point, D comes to -2.9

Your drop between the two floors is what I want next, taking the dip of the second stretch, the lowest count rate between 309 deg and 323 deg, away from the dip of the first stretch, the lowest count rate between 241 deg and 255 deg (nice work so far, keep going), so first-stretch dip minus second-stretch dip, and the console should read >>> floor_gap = -13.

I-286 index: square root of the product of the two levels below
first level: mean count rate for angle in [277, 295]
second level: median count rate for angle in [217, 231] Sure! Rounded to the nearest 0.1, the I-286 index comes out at 34.5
